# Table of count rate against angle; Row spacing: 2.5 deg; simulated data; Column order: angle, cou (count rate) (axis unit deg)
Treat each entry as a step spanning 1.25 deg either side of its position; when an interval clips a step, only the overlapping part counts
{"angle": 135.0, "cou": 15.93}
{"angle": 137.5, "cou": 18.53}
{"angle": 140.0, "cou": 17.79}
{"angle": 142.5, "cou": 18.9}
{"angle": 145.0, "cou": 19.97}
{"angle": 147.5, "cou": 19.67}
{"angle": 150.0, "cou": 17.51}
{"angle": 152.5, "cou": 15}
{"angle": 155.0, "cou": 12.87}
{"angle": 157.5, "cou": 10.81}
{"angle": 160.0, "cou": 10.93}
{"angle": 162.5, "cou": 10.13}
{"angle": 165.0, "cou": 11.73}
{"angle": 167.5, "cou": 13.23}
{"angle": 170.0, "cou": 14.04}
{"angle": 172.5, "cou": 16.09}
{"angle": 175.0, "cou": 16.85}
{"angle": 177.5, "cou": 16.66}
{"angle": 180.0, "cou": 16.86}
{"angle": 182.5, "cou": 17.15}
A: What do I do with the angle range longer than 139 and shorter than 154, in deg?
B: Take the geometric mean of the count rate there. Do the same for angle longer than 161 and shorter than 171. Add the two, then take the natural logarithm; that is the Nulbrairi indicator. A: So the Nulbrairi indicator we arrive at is 3.41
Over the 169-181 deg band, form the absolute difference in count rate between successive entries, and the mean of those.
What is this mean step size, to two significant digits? 0.80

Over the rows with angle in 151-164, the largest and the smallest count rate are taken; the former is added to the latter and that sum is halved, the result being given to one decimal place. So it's 12.6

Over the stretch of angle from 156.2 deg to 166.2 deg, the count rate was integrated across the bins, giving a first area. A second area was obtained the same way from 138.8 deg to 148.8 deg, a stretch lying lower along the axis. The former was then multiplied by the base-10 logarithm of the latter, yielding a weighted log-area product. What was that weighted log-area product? 249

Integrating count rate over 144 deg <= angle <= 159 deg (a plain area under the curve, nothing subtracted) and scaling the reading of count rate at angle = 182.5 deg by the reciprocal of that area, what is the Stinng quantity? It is 0.072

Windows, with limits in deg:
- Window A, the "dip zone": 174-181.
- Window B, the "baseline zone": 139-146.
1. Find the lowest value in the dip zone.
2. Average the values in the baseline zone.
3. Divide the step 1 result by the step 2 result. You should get 0.88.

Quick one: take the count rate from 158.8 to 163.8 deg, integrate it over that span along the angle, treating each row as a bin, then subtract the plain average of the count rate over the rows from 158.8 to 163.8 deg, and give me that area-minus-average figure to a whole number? 42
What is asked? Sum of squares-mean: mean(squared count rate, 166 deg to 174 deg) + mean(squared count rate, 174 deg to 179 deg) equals 491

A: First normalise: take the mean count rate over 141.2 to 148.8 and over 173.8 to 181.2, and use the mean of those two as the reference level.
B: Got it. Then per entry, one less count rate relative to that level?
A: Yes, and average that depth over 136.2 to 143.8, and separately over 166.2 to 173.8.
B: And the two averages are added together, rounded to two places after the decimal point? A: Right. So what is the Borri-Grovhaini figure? 0.19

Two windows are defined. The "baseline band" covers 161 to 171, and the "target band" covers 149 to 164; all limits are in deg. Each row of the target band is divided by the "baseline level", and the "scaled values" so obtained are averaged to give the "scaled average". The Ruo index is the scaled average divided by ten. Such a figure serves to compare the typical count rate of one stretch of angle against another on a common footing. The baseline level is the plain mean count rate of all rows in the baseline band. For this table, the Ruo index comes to 0.105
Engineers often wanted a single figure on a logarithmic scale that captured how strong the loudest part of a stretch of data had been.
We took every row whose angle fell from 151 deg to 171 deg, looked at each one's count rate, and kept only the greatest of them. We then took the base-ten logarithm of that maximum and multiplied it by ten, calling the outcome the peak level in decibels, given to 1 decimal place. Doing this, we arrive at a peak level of 11.8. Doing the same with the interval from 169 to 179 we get 12.3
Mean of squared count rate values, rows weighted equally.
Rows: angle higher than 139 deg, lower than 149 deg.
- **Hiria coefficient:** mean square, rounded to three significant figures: 365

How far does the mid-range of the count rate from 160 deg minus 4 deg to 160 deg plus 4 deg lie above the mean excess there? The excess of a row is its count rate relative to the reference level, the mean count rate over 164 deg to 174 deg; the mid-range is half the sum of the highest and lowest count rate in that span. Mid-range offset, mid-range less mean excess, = 13.7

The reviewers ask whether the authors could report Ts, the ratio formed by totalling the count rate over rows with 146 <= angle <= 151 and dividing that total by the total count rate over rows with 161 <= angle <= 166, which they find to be 1.7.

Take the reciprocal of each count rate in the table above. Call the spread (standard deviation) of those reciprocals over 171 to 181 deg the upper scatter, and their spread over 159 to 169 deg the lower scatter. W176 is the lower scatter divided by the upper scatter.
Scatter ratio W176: 7.3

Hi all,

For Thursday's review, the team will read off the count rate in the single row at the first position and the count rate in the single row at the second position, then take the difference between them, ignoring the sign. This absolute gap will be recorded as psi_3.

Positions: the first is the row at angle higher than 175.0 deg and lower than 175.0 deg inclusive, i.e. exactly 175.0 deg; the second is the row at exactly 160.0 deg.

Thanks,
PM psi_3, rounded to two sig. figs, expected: 5.9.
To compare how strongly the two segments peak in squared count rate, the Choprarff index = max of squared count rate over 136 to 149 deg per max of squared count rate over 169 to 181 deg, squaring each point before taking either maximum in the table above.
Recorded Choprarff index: 1.4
